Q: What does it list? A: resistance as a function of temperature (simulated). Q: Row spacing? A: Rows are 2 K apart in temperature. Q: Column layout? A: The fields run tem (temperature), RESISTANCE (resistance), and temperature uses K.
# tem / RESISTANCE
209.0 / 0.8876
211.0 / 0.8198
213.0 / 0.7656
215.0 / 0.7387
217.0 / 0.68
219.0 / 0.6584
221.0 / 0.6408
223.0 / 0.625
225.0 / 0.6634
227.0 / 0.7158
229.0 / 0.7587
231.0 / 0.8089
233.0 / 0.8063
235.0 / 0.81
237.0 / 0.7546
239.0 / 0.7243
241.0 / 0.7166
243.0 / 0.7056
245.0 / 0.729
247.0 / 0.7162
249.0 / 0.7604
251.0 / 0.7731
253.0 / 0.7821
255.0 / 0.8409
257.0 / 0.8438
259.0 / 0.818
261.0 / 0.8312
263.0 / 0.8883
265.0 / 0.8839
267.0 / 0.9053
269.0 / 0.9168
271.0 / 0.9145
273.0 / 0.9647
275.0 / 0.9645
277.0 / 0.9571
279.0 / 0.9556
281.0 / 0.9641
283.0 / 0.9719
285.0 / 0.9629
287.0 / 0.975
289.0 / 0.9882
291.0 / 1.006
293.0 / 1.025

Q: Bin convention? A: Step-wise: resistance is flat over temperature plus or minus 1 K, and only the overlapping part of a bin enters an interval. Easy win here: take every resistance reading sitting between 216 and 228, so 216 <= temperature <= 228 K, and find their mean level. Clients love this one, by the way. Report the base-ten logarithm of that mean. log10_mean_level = -0.18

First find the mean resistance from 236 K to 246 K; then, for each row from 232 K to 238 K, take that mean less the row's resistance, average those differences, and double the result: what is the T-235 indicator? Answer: -0.1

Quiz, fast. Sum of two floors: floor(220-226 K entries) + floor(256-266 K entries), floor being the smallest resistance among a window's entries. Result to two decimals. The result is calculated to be 1.44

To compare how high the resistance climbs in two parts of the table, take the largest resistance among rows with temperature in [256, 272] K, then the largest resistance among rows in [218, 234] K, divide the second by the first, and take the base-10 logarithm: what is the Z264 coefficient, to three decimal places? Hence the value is -0.054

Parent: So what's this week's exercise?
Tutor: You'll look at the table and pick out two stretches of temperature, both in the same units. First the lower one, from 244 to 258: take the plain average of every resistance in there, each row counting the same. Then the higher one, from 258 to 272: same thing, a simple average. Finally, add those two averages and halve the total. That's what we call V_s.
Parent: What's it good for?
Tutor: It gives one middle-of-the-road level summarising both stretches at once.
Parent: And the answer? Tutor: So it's 0.83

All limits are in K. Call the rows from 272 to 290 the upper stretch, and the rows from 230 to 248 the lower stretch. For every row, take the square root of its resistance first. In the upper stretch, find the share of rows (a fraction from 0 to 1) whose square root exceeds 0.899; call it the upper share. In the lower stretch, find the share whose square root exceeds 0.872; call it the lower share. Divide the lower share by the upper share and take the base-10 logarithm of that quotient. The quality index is -0.48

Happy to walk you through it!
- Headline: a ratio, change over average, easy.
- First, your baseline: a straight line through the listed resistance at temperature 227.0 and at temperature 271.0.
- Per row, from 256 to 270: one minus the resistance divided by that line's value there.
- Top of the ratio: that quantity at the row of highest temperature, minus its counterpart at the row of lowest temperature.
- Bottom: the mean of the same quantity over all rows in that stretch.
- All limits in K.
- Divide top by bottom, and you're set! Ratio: -2.1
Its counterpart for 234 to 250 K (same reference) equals 2.6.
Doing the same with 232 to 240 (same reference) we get -6.1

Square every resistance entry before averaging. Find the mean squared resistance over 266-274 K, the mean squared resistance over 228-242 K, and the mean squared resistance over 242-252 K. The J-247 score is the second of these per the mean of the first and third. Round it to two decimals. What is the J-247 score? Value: 0.85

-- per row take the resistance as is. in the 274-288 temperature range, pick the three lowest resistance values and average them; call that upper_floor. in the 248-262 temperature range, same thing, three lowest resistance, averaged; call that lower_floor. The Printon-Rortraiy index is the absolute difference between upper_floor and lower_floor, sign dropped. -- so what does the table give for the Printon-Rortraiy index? 0.19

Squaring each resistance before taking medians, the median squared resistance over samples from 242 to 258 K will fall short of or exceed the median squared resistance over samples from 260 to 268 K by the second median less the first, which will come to 0.20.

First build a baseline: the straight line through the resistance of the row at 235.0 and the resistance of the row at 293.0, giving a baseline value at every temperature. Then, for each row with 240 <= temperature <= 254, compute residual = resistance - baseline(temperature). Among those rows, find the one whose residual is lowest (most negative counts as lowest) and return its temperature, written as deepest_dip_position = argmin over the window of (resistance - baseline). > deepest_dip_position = 247.0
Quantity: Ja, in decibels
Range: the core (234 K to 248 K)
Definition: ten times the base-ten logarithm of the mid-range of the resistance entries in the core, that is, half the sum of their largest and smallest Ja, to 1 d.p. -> -1.2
